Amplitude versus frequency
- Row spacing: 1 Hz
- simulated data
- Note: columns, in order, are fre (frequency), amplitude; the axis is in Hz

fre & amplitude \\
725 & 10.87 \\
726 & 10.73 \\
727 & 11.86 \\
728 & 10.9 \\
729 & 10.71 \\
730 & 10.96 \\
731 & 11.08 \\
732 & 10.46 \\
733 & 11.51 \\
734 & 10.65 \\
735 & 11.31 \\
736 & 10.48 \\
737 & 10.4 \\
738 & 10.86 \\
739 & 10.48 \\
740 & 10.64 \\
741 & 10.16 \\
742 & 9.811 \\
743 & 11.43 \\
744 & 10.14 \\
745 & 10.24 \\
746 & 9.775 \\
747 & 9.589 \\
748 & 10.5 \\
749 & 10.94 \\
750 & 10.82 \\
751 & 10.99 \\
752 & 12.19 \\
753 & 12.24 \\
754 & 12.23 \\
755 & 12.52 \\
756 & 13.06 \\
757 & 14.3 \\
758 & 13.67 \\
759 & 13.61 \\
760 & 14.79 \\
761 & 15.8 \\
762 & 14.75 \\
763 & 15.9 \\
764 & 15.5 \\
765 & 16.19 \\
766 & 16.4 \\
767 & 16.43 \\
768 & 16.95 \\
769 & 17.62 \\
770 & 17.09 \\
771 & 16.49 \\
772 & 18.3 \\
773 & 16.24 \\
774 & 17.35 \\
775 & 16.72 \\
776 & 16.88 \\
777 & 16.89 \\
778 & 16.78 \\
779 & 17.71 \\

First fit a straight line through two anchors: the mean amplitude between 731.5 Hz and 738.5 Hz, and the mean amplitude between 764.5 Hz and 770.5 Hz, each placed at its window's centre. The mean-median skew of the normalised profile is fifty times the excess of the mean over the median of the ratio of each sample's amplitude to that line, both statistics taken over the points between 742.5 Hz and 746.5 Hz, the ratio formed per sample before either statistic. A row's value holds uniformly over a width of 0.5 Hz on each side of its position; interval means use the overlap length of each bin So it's 0.9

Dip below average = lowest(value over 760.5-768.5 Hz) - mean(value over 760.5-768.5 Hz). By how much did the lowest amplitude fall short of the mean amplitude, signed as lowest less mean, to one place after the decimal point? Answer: -1.2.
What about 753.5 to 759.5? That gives -1.0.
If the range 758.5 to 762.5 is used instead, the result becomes -1.1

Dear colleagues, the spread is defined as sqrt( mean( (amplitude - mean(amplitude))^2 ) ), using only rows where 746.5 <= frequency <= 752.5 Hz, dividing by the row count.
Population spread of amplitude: 0.8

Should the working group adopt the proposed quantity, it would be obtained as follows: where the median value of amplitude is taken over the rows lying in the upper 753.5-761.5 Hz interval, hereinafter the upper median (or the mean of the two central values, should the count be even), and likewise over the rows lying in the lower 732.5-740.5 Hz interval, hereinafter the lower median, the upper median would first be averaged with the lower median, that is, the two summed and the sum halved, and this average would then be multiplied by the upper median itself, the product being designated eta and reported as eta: 166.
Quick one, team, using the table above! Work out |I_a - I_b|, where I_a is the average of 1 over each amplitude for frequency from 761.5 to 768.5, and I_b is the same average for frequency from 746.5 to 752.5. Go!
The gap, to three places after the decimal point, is 0.030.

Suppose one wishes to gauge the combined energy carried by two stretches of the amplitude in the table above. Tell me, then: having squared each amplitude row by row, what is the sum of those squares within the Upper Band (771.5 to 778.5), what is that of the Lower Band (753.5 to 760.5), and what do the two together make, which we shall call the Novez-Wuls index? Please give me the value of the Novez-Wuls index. 3303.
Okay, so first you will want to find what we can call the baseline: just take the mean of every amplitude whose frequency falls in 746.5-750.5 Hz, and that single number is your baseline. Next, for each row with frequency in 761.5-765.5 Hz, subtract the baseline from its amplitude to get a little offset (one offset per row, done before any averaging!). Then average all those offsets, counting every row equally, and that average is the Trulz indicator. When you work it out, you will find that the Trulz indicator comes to 5.1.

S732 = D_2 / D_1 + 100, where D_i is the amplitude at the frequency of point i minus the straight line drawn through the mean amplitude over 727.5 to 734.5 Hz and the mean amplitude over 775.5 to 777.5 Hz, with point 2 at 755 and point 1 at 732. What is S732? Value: 102.7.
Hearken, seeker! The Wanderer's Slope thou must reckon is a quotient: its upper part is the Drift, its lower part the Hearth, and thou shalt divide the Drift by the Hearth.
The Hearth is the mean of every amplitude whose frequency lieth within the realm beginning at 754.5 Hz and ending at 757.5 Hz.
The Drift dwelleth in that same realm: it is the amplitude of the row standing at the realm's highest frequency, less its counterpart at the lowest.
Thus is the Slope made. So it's 0.134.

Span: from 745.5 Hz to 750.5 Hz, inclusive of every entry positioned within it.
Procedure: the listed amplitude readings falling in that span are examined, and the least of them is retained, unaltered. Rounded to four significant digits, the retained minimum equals 9.589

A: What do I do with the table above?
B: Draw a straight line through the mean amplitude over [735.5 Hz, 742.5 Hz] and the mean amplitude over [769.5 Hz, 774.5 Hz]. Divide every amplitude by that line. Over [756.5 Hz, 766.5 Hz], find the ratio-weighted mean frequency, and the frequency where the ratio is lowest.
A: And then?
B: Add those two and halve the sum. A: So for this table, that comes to 760.3 Hz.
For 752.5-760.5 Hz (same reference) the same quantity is 755.3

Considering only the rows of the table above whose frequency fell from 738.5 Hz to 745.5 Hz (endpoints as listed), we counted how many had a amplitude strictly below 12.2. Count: 7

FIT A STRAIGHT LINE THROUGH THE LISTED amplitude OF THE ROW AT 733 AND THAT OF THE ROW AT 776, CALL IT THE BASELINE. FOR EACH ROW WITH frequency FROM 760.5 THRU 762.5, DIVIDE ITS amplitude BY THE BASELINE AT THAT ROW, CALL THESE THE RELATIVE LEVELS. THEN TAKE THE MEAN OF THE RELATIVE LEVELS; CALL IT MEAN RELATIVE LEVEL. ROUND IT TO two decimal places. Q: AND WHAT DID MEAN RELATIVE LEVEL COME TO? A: 1.01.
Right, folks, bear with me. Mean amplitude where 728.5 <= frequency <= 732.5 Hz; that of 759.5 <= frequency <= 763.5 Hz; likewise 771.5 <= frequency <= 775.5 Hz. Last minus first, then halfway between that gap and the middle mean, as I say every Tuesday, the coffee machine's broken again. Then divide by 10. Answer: 1.1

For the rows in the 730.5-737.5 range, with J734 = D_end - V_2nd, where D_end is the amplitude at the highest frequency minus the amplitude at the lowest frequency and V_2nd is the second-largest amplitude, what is -12.0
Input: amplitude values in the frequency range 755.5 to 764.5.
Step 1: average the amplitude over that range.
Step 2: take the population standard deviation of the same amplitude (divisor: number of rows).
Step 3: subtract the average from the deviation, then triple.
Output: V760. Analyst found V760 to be -41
